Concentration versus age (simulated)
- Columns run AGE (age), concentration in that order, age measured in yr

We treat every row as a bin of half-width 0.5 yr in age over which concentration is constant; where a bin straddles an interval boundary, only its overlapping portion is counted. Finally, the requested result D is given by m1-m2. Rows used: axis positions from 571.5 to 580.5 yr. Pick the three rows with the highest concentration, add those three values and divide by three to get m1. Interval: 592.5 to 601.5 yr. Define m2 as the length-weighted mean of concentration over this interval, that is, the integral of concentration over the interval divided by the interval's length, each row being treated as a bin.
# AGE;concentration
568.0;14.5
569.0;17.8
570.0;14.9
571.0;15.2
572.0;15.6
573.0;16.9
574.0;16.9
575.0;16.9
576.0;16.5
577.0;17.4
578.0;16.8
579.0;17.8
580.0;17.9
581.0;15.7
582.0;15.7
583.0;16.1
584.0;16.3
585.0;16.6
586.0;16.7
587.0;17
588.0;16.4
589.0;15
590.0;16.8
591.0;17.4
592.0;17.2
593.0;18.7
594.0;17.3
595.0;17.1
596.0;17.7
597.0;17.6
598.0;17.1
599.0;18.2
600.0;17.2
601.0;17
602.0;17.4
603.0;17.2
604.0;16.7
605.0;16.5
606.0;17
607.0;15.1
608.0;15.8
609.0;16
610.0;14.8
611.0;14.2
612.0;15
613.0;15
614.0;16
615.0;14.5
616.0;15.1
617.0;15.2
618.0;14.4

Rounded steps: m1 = 17.7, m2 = 17.5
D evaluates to 0.2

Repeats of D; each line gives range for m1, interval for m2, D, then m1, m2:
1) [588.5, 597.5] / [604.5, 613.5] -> 2.5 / 18.0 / 15.5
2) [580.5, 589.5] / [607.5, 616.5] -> 1.6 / 16.8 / 15.2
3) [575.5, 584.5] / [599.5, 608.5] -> 1.0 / 17.7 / 16.7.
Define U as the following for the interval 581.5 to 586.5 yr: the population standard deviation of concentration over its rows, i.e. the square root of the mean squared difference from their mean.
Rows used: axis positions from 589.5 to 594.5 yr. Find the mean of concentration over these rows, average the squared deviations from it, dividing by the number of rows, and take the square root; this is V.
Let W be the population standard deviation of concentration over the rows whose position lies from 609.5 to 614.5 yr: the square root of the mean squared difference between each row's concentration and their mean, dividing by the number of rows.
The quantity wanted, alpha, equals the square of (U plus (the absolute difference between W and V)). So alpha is 0.2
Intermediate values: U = 0.4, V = 0.64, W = 0.58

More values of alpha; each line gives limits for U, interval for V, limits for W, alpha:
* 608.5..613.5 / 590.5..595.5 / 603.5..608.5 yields 0.5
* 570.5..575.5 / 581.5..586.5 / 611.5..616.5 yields 0.8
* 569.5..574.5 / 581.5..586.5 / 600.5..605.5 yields 0.8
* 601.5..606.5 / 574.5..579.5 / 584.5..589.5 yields 0.3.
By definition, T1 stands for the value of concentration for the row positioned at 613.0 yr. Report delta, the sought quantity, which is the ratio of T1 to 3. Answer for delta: 5.00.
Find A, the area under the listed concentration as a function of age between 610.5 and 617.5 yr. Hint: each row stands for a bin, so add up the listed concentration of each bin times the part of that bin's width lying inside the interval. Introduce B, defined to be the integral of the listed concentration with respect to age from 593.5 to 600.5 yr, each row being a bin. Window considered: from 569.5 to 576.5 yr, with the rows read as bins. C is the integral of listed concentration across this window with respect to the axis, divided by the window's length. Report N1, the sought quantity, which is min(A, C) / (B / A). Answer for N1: 13.9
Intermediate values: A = 105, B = 122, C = 16.1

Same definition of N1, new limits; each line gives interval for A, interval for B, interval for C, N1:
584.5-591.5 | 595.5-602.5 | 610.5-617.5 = 14.2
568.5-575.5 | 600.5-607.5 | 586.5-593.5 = 16.5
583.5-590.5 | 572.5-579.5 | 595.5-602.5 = 16.8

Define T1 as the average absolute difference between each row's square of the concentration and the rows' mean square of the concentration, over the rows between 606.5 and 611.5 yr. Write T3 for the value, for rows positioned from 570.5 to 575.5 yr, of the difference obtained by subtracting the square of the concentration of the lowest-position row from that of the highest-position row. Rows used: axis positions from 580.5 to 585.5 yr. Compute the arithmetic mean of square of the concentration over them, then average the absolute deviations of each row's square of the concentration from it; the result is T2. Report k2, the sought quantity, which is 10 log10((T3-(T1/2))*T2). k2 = 26.5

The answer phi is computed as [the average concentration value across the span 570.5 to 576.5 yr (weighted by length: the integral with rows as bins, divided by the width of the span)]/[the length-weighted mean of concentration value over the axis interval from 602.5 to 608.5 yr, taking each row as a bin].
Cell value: 1.00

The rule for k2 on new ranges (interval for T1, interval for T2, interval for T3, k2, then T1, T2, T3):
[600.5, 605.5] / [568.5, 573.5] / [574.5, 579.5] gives 29.4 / 9.7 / 33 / 31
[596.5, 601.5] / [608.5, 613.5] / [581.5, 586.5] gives 25.0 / 13.5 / 12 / 32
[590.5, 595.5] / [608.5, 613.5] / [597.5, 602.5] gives 13.9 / 16.7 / 12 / 10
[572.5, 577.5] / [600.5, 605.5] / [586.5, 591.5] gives 20.1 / 6.6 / 10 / 14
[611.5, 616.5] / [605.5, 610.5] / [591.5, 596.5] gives 23.8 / 10.9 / 20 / 17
